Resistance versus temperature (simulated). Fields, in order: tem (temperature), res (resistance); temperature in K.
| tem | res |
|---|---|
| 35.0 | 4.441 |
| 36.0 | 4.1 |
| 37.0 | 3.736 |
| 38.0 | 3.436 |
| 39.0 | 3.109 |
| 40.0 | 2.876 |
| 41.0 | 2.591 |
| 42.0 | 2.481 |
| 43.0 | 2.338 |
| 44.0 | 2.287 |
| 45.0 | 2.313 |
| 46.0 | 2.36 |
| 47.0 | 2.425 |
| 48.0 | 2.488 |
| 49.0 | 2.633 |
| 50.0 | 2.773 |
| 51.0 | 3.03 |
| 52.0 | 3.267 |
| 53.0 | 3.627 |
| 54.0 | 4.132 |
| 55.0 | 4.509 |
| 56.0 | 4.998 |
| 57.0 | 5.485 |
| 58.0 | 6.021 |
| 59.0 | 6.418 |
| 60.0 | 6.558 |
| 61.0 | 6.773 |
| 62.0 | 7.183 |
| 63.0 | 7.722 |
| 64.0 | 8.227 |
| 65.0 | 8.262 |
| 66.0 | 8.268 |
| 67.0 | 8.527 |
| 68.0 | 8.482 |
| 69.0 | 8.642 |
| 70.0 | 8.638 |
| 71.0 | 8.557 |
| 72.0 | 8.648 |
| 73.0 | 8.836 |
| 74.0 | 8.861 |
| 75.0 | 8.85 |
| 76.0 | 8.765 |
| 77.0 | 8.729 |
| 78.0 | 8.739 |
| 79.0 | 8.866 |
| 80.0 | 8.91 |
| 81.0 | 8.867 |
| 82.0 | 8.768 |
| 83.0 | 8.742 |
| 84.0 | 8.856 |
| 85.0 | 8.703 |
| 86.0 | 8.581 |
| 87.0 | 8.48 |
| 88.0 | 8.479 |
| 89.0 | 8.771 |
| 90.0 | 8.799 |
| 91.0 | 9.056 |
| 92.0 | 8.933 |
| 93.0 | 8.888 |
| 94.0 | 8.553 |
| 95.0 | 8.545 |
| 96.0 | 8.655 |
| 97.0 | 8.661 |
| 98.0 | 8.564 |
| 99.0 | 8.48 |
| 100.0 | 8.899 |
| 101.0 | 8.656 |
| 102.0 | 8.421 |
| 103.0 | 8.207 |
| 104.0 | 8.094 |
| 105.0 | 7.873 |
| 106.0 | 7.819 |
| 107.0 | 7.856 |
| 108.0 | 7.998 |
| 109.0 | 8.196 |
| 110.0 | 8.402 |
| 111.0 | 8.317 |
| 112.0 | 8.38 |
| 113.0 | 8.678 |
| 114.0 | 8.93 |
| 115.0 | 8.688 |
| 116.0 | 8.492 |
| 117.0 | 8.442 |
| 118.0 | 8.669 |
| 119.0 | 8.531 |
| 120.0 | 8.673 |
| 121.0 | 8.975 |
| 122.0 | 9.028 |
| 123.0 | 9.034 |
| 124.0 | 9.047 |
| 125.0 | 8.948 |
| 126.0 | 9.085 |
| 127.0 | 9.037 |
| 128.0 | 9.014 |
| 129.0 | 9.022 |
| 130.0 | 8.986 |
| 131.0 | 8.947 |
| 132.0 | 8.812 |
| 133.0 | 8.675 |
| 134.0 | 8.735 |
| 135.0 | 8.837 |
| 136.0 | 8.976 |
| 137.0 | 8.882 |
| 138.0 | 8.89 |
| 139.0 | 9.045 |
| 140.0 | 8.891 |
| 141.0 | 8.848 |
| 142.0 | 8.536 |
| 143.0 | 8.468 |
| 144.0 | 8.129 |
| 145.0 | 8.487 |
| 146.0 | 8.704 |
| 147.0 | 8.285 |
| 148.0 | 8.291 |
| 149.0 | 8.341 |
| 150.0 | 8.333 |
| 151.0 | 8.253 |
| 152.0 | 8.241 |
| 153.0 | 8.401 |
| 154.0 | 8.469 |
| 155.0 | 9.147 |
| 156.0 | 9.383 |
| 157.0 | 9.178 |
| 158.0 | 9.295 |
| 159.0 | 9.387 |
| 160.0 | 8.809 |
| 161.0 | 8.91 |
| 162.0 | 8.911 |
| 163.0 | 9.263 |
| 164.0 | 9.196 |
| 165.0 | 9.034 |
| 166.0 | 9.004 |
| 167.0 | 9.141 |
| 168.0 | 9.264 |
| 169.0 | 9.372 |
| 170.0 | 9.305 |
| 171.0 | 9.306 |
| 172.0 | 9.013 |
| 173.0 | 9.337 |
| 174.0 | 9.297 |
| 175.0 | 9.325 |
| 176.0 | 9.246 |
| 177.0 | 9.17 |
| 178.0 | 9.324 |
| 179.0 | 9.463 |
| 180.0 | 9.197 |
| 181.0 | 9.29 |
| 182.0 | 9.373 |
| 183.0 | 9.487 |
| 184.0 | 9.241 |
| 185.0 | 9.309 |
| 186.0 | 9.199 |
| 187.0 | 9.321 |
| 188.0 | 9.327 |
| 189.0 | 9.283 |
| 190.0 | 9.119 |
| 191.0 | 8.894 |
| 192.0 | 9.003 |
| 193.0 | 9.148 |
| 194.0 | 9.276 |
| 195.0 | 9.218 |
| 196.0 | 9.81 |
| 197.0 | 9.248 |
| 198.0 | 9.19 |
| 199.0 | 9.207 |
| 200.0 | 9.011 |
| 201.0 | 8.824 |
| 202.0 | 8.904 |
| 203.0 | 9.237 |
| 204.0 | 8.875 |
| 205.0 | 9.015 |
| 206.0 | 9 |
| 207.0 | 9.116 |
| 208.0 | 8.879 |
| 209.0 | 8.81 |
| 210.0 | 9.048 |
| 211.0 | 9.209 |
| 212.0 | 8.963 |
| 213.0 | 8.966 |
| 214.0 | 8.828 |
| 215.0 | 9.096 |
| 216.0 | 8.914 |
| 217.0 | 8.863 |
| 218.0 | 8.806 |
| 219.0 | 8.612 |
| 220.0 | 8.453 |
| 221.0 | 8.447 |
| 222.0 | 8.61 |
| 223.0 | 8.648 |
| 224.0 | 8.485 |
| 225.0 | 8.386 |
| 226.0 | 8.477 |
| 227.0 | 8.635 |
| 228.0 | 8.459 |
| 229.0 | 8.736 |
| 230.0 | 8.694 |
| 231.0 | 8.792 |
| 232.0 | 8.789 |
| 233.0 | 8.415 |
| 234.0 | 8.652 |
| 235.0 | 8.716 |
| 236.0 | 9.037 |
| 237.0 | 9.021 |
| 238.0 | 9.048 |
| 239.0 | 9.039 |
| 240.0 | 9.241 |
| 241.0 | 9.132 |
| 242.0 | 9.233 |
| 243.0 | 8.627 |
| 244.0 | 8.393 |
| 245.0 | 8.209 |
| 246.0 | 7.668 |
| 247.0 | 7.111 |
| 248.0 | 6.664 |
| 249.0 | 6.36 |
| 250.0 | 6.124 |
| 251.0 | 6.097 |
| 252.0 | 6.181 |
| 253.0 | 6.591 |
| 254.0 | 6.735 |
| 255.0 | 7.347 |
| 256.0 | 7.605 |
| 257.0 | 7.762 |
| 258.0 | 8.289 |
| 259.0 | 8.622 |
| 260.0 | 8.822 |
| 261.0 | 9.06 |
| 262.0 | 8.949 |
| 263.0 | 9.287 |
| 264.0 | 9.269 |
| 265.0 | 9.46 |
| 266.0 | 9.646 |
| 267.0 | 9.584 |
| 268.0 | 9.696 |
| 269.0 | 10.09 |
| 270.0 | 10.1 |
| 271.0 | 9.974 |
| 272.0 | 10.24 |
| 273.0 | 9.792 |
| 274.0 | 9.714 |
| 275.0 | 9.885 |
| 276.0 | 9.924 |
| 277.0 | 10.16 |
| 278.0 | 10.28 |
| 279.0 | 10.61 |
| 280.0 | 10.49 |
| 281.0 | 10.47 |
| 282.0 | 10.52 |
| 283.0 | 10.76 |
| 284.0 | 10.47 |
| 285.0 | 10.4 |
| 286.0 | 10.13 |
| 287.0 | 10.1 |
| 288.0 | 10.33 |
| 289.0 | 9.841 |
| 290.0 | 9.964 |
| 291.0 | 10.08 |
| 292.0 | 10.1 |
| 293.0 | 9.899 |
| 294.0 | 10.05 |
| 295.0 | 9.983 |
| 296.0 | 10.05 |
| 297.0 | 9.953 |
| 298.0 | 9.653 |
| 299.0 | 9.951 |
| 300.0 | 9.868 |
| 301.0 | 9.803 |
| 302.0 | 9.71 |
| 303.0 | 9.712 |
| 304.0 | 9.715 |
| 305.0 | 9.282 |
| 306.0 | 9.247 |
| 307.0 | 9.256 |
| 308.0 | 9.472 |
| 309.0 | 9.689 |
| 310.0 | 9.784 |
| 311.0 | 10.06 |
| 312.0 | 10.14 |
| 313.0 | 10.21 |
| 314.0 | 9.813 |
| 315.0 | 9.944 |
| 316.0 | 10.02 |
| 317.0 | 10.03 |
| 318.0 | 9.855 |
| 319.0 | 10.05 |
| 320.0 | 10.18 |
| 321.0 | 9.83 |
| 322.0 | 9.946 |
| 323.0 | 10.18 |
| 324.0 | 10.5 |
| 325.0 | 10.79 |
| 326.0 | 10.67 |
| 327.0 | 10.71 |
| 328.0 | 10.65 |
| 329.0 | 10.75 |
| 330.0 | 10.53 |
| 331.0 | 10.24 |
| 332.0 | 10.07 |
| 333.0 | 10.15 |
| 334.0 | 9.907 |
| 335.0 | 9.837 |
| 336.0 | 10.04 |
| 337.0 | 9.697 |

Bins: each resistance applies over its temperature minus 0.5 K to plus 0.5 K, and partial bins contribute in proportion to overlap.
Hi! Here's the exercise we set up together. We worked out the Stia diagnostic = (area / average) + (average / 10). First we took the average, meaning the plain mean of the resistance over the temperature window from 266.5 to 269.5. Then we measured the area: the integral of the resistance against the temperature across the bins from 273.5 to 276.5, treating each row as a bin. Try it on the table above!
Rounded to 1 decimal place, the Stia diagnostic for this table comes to 4.0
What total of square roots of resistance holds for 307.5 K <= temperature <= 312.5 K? 15.67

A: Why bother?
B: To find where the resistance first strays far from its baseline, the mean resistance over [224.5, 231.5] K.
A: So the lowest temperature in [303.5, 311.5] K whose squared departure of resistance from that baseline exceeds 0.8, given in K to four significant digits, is 304.0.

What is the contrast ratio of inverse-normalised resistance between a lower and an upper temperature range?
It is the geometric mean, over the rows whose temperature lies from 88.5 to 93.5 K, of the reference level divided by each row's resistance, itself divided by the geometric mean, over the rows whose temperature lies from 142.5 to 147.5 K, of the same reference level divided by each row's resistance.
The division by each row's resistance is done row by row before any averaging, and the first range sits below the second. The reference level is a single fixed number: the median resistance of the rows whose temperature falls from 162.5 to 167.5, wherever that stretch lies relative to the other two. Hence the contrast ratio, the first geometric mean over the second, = 0.95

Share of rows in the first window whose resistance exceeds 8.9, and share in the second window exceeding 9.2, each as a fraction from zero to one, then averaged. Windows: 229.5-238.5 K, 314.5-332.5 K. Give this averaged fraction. 0.67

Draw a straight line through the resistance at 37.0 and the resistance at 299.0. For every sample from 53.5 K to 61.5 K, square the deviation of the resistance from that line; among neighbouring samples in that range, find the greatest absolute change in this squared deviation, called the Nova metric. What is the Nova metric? 1.57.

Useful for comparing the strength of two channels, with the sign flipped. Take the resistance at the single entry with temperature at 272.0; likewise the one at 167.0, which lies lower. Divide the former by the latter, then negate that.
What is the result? -1.12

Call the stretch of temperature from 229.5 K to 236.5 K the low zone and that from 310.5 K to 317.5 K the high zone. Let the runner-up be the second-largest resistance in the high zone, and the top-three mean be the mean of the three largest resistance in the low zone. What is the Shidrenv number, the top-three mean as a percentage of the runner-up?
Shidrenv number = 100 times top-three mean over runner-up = 88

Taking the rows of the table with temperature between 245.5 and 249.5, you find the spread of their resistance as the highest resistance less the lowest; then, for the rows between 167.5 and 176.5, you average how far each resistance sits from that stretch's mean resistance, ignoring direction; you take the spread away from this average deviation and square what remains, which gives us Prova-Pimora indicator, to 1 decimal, 1.5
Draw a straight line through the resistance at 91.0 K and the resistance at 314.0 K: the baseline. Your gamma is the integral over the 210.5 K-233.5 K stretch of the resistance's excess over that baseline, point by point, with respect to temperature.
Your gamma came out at -18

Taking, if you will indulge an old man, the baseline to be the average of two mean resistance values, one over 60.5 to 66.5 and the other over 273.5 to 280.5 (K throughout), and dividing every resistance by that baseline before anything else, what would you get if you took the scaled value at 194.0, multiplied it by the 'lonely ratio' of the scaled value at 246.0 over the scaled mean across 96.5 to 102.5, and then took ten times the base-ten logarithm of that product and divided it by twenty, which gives -0.017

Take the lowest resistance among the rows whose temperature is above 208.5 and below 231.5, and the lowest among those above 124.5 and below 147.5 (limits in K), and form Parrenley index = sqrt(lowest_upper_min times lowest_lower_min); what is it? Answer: 8.3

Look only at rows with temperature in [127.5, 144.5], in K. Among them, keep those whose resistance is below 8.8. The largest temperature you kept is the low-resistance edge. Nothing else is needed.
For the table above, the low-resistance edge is 144.0 K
